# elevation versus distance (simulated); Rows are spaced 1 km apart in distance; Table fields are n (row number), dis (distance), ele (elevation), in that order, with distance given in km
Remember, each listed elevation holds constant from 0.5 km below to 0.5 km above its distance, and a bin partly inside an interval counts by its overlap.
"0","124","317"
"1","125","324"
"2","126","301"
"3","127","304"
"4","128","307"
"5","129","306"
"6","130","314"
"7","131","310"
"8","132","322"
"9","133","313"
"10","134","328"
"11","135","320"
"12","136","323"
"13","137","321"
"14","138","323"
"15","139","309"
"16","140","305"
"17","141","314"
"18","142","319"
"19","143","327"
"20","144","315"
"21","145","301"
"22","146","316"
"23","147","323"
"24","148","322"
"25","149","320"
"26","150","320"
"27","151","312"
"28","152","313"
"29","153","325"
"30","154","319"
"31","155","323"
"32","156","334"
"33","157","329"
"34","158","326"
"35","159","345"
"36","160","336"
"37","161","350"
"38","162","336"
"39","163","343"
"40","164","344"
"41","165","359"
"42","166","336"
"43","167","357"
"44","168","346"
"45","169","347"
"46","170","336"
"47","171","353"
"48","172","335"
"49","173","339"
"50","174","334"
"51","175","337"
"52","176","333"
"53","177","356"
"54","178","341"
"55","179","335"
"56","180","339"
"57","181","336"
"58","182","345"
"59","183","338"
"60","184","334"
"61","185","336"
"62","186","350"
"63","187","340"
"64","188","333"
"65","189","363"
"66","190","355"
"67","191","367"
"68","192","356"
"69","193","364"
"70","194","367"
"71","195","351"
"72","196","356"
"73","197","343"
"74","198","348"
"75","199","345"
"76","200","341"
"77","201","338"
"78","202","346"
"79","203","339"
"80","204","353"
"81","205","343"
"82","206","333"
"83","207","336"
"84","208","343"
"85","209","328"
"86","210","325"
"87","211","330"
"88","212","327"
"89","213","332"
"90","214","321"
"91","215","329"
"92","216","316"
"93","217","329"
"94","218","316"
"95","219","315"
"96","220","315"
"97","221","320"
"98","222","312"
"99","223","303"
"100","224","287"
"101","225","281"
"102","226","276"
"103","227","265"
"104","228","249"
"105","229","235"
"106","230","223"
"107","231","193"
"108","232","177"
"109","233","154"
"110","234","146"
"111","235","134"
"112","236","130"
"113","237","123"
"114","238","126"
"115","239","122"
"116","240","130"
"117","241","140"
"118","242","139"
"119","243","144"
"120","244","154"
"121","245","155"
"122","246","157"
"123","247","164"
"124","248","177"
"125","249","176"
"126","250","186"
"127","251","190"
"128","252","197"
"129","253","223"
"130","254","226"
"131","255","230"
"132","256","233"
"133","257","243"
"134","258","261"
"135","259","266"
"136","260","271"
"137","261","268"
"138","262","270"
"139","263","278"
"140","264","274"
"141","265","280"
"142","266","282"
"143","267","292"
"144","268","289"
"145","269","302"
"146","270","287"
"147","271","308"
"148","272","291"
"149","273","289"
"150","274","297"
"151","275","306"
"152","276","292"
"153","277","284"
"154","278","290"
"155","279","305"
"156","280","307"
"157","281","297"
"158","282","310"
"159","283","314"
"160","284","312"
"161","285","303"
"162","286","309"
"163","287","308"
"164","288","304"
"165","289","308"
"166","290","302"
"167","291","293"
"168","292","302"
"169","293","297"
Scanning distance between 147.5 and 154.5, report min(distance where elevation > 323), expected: 153 km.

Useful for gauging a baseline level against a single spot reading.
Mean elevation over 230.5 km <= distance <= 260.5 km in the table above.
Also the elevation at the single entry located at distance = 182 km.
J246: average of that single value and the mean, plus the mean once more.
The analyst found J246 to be 441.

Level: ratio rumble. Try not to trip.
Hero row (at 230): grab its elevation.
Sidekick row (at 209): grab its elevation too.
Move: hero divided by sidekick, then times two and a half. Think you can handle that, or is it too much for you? 1.70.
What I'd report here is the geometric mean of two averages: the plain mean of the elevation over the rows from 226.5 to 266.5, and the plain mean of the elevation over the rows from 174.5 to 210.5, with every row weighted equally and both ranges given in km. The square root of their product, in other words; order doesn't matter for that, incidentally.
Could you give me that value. 262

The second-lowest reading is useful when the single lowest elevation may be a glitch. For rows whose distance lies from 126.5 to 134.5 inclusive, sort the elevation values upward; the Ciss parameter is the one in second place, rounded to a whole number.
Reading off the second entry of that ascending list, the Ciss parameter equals 306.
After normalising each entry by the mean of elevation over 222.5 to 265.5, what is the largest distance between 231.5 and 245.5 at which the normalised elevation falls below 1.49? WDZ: 245 km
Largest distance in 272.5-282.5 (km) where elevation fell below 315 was 282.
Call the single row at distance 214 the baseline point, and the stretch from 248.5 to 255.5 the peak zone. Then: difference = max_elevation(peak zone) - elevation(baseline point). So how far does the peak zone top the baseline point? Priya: -91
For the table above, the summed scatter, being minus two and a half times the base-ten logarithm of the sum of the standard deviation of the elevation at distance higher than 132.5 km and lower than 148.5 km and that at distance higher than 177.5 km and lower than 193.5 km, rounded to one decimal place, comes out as -3.2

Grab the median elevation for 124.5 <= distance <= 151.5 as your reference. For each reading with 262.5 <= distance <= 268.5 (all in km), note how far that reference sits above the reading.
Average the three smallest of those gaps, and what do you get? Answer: 28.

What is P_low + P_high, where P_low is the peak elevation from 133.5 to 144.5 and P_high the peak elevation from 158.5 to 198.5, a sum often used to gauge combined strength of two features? 695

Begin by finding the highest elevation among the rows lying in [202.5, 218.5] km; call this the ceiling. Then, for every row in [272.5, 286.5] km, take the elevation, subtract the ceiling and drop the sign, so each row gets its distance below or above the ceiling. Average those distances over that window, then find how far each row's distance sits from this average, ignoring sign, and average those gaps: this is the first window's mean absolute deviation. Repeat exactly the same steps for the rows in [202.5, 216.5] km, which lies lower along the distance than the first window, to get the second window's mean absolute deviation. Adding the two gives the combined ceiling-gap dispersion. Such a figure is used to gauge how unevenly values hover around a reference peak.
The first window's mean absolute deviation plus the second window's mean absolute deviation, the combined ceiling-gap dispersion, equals 16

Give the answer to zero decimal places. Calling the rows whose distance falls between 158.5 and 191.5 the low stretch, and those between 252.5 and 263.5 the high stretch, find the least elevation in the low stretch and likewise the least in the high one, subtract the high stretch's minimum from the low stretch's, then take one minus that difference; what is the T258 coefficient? -109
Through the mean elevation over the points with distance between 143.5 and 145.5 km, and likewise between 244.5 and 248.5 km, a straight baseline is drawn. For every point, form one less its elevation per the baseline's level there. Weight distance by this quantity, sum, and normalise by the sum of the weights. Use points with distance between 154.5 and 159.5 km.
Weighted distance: 157.3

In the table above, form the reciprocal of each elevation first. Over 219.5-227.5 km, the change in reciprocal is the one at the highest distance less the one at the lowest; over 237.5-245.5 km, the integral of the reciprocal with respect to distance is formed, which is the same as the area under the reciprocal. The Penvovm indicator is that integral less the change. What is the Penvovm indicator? 0.057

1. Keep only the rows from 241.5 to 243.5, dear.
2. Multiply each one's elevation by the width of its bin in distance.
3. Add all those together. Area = 283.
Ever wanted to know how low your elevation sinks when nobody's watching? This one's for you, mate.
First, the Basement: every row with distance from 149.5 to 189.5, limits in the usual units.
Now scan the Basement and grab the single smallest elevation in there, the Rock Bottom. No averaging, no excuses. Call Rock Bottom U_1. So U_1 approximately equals 312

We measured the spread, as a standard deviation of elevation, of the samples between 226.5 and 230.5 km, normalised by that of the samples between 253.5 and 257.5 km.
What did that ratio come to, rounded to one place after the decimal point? 2.5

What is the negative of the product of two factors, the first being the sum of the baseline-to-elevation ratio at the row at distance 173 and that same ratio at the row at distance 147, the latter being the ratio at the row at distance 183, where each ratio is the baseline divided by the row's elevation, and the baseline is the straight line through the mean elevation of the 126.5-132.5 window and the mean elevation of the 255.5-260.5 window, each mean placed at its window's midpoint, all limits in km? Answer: -1.53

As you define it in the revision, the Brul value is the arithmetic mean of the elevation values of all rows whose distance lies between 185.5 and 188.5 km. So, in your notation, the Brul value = 341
